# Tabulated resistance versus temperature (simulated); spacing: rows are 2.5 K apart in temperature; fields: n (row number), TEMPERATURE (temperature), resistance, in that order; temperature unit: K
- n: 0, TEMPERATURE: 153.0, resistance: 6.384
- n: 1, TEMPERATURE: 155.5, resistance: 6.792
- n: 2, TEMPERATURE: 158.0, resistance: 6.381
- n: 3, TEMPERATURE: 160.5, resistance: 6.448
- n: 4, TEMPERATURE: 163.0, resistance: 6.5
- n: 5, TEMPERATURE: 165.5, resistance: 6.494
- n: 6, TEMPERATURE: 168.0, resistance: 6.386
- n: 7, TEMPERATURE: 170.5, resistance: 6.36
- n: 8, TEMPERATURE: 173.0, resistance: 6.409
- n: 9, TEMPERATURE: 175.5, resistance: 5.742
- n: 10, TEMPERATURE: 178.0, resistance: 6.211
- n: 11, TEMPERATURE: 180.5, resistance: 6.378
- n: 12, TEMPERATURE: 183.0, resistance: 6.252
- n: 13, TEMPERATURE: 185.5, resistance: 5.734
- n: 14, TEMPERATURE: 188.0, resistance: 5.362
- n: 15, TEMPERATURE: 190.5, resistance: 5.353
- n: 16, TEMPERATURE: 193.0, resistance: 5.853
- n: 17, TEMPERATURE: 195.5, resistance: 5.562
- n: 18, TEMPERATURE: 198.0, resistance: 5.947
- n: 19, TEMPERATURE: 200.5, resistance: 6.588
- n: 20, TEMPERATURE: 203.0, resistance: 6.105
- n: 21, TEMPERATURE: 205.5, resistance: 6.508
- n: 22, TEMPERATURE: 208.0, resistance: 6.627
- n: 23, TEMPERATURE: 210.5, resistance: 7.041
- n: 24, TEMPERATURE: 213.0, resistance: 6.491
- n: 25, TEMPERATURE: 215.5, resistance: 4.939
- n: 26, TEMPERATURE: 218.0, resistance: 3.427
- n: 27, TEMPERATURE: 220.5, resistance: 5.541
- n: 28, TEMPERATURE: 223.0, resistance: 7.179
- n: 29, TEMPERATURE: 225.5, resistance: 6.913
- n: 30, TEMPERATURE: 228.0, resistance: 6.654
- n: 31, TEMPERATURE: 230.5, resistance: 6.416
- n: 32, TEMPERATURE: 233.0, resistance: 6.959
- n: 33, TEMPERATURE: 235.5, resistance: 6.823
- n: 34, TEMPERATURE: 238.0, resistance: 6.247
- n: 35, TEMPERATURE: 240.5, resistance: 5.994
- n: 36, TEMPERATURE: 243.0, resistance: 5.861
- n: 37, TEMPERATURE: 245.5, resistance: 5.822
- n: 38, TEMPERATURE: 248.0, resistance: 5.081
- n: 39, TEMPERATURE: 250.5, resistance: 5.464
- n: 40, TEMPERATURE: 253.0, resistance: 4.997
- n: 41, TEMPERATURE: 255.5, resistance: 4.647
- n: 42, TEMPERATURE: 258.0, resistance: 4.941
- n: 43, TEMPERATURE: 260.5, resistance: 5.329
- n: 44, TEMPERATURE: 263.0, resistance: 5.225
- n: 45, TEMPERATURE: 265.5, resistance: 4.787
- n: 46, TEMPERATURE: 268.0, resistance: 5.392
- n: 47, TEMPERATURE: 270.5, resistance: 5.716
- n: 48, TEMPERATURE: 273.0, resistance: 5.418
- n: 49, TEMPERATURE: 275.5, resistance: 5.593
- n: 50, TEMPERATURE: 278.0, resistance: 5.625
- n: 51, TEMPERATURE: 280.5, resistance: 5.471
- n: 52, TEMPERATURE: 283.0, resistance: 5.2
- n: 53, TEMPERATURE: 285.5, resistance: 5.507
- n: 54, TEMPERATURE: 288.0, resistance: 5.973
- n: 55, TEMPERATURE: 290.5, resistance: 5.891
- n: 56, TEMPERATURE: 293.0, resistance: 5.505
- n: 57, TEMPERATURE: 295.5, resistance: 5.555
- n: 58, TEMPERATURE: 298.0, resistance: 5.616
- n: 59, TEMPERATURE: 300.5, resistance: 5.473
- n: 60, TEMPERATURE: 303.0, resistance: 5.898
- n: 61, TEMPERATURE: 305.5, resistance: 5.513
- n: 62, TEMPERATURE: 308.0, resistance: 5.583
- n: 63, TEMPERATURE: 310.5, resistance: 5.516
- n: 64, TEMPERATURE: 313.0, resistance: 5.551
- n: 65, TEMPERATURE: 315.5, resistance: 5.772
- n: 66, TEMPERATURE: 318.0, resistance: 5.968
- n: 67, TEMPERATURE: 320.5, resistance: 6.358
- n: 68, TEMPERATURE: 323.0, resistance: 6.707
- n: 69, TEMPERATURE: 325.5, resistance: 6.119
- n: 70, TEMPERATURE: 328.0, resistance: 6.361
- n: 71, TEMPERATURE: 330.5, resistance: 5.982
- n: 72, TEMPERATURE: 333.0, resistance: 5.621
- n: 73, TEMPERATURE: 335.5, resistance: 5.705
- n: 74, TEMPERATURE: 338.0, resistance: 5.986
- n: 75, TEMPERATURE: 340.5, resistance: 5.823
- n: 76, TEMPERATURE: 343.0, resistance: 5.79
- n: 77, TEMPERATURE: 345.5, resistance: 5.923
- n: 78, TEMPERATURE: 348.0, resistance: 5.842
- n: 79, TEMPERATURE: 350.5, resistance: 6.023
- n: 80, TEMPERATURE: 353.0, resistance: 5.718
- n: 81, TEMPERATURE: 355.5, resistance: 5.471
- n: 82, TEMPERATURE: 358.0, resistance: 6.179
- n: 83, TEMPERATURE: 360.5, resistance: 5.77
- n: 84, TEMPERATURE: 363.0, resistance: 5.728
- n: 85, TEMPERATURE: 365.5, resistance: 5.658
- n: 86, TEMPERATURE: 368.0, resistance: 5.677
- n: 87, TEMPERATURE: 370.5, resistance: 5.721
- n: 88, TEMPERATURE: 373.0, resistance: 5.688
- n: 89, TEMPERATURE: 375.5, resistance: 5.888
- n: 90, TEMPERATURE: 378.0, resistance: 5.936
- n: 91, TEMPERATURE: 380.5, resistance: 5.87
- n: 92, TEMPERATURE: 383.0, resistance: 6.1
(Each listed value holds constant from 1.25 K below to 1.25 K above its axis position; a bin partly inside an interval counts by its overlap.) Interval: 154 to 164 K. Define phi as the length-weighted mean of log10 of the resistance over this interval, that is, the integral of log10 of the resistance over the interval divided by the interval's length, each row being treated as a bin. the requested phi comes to 0.815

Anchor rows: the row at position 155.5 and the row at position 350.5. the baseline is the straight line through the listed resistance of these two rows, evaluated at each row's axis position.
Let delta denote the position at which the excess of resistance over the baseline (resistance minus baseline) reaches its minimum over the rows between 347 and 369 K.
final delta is 355.5 K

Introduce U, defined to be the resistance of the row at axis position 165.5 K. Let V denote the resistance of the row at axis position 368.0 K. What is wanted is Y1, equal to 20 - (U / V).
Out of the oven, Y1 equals 18.86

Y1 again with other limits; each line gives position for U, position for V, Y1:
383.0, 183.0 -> 19.02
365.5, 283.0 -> 18.91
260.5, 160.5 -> 19.17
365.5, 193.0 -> 19.03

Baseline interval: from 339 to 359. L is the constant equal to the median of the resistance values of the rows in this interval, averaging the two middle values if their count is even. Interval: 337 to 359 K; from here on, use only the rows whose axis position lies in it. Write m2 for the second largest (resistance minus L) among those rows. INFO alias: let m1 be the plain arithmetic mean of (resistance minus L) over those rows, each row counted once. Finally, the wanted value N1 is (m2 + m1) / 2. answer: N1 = 0.1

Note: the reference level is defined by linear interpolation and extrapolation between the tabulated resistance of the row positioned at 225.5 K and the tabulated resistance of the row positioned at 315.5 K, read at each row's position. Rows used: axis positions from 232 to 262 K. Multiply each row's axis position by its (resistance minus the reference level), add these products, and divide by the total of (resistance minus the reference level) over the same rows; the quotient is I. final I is 251.5 K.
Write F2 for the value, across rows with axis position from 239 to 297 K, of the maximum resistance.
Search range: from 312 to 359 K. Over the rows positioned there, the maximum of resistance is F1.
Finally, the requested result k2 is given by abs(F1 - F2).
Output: 0.7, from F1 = 6.707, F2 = 5.994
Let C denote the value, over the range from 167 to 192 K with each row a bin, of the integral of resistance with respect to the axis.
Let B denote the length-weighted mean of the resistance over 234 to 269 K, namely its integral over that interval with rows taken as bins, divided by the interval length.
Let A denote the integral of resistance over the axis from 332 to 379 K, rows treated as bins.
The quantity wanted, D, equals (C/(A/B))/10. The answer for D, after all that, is 0.3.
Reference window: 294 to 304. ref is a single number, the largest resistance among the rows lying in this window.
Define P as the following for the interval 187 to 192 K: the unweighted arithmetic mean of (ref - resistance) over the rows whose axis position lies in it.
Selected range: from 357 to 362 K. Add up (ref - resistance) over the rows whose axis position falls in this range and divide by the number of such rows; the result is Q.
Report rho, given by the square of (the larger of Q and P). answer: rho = 0.29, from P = 0.5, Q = -0.1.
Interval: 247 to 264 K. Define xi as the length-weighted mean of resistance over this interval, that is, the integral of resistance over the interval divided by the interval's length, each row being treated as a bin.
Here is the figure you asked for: 5.1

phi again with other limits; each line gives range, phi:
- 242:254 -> 0.735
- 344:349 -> 0.769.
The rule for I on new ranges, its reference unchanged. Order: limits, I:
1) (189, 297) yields 237.9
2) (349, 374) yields 362.1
